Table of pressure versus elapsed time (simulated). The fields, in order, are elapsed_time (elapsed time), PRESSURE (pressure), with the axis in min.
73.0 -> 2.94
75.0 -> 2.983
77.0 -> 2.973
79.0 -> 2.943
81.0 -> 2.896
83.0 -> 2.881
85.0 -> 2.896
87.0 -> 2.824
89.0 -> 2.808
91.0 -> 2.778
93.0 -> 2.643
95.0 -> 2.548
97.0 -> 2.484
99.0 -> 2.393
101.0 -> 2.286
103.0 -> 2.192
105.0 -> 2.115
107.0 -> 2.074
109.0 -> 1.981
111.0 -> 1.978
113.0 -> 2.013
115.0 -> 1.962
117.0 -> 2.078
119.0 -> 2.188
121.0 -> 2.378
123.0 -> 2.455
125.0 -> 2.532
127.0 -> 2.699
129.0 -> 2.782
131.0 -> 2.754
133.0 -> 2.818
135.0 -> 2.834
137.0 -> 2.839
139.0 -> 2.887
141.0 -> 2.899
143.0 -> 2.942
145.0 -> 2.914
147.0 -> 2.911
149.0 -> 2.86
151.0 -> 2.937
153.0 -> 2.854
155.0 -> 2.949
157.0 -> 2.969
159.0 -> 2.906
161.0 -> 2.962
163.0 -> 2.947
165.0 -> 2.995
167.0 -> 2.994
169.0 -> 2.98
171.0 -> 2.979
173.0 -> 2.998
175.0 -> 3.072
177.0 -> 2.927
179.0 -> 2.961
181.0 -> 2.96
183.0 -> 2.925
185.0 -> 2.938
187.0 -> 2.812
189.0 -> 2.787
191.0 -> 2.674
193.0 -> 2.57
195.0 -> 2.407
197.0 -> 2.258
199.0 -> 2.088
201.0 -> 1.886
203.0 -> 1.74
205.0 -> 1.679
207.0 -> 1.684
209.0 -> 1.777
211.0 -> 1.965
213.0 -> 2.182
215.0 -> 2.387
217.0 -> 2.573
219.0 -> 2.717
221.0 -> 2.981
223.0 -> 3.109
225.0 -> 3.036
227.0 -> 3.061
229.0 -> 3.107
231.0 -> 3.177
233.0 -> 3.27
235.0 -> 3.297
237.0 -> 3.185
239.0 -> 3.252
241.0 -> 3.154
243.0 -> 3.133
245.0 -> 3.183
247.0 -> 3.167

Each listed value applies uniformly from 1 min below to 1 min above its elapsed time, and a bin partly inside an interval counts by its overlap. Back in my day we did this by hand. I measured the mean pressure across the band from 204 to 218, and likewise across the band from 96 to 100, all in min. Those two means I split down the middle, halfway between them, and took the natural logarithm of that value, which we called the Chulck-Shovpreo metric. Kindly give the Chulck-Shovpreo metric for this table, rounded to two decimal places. 0.81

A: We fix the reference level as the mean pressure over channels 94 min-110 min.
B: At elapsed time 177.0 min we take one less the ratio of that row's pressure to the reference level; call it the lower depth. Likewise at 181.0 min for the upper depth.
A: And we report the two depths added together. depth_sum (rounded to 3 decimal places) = -0.606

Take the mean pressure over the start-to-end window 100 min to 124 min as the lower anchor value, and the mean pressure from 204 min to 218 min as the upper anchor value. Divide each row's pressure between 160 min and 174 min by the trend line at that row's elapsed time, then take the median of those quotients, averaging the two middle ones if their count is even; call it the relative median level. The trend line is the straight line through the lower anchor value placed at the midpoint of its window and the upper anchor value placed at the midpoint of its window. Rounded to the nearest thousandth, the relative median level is 1.433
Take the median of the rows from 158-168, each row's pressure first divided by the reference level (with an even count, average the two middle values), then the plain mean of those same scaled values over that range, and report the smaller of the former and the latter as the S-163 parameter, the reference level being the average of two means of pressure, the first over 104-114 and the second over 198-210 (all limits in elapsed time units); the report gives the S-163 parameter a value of 1.54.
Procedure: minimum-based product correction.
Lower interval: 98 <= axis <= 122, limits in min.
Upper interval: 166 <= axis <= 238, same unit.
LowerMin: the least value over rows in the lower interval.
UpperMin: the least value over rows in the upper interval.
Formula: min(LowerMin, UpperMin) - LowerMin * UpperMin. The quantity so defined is -1.6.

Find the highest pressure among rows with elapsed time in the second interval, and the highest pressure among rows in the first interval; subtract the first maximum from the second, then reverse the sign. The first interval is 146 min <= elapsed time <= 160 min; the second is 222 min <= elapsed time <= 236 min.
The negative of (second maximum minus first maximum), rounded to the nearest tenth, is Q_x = -0.3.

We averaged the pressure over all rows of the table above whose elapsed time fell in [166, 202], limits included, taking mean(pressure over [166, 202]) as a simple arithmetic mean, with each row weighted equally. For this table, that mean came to 2.73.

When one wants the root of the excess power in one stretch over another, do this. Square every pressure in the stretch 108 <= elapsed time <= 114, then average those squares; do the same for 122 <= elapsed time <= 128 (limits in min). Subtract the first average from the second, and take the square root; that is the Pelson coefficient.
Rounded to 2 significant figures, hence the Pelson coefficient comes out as 1.6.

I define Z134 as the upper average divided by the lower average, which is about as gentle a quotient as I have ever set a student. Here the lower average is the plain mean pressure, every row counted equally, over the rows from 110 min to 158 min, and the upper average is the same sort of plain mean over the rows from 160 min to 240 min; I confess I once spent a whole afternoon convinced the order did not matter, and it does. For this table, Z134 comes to 1.02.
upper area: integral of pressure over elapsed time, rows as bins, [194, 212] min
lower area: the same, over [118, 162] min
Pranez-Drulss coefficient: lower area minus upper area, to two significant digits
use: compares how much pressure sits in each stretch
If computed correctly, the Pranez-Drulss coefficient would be 88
